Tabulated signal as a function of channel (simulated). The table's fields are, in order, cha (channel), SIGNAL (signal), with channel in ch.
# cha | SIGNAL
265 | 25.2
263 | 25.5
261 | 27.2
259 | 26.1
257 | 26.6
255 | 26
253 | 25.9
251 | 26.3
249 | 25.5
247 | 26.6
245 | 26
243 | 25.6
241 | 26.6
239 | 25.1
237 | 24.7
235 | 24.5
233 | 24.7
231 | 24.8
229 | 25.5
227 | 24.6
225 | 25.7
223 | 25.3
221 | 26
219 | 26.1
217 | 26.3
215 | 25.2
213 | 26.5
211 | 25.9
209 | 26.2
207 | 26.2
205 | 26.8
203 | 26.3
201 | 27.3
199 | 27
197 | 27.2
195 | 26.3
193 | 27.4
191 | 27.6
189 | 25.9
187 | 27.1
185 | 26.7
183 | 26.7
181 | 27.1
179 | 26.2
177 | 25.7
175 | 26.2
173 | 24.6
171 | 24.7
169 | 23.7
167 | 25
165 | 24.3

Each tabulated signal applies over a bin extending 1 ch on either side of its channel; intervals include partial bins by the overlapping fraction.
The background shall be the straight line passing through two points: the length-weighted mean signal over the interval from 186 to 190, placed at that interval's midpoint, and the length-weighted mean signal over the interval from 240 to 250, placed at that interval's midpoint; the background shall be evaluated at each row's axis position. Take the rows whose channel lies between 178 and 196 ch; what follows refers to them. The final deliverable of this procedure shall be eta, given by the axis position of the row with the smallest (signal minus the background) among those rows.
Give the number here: 189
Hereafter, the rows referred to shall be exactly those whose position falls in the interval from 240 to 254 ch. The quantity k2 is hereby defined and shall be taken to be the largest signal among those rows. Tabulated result 26.6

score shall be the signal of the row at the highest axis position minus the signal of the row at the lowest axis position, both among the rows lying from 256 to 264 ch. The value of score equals -1.10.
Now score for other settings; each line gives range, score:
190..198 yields -0.40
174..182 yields 0.90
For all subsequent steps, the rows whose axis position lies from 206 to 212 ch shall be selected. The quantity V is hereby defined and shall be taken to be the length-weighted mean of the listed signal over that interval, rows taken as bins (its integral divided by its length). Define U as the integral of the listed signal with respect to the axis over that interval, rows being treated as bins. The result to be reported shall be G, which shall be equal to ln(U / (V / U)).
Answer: 6.8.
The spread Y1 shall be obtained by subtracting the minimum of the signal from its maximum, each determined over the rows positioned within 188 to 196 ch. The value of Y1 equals 1.70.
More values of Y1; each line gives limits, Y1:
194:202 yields 1.00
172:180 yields 1.60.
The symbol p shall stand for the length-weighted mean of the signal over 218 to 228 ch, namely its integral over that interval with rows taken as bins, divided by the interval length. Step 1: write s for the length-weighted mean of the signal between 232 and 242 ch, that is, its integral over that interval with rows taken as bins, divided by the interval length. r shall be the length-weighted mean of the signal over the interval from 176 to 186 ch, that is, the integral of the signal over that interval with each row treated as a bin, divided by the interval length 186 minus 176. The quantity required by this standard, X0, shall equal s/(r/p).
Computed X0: 24.2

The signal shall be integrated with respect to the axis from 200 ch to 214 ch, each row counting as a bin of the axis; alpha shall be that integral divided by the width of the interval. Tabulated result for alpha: 26.5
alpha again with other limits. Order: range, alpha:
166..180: 25.2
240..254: 26.1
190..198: 27.1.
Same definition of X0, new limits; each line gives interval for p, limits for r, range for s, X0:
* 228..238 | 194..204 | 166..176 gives 23.0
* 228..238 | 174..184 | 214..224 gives 24.3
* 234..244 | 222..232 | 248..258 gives 26.2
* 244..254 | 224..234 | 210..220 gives 27.0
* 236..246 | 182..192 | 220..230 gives 24.3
